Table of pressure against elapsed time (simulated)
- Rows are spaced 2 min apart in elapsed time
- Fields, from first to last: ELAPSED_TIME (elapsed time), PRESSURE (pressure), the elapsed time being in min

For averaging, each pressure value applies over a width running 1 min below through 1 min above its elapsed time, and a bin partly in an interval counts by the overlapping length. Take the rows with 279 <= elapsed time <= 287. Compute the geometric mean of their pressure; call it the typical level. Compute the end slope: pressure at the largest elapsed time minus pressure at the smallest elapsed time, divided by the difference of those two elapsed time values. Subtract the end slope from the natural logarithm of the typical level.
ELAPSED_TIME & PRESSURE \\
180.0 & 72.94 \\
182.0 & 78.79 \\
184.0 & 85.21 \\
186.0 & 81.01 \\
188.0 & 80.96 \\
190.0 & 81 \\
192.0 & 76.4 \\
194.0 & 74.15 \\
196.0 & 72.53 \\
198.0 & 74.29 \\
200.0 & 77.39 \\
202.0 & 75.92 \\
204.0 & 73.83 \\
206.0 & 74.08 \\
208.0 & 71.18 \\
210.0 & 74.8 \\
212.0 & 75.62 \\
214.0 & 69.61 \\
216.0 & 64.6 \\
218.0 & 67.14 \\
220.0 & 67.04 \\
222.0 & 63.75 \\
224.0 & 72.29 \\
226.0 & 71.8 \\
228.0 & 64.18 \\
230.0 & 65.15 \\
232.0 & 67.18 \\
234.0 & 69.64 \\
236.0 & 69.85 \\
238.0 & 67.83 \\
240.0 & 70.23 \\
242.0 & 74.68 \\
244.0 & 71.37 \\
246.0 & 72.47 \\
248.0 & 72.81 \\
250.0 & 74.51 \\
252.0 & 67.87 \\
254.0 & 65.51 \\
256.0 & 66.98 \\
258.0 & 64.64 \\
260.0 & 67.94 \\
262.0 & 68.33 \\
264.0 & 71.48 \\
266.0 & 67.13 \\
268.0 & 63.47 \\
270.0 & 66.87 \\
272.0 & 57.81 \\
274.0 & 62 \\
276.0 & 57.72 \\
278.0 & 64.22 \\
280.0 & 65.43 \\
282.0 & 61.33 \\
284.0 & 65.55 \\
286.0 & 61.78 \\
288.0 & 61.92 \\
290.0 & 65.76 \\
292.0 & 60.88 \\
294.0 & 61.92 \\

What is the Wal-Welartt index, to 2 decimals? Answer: 4.76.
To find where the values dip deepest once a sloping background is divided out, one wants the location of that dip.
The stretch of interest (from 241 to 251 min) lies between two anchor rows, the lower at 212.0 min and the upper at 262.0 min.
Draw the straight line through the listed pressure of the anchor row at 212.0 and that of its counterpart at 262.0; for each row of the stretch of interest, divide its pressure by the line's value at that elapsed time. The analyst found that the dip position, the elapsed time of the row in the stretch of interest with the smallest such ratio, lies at 244.0 min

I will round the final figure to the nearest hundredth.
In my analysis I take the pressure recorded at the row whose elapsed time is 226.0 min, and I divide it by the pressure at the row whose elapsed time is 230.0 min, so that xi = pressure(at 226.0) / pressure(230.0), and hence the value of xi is 1.10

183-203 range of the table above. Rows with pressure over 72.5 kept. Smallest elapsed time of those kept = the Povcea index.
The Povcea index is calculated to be 184.0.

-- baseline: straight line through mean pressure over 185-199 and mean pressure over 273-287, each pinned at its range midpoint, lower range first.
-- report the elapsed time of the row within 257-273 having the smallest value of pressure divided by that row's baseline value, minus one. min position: 272.0 min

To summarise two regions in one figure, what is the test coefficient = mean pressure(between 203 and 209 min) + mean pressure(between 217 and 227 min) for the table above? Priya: 141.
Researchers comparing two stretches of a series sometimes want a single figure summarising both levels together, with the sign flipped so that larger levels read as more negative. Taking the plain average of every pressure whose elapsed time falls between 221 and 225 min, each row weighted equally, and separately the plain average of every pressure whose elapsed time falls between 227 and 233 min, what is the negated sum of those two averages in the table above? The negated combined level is -134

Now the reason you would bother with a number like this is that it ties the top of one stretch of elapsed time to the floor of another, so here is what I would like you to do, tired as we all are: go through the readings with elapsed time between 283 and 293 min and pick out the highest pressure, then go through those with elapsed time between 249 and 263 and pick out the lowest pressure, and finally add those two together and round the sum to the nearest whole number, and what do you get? 130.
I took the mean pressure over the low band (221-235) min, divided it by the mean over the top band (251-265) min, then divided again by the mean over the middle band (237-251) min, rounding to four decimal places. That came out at 0.0139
